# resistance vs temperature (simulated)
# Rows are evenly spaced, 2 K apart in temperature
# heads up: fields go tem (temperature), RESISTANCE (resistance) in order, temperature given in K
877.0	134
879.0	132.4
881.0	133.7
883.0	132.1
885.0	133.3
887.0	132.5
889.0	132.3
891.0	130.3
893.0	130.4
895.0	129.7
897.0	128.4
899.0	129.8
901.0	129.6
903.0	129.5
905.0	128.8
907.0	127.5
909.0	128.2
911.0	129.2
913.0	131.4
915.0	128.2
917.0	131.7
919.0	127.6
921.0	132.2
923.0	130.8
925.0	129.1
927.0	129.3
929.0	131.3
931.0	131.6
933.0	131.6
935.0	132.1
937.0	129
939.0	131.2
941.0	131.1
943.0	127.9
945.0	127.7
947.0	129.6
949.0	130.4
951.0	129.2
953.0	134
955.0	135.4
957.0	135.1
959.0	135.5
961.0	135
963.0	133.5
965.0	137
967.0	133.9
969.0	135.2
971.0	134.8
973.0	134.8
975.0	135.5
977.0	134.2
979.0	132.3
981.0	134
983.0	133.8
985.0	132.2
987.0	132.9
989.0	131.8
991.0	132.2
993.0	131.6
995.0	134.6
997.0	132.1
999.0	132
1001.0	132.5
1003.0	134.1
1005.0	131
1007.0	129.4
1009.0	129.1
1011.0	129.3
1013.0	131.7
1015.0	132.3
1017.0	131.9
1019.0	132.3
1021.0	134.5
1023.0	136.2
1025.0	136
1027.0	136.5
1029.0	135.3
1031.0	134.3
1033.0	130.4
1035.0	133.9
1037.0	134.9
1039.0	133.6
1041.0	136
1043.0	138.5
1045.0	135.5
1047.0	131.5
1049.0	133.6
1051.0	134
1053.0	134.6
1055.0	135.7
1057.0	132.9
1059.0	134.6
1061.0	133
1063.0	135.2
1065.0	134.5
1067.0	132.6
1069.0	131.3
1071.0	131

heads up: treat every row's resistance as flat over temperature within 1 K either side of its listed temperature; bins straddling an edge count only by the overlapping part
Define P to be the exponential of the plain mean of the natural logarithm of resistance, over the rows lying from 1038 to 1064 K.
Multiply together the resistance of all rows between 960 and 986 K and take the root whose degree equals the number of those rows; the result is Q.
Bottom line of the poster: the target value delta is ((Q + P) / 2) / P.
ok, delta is 1.00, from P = 135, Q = 134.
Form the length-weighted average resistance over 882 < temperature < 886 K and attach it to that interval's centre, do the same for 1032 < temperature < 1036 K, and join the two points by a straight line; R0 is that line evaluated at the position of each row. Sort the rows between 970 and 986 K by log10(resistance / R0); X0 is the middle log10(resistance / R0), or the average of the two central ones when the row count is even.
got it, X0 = 0.006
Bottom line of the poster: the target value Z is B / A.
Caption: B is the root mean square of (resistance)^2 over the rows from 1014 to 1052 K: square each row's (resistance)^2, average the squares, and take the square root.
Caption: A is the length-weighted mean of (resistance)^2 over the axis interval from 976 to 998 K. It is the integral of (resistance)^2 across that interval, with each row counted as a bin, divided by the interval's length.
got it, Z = 1.02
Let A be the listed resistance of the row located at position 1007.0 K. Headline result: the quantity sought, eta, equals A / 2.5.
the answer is 51.8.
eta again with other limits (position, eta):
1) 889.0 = 52.9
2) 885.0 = 53.3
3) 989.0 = 52.7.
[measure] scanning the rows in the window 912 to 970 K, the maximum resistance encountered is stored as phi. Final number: 137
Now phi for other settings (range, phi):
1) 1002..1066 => 138.5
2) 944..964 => 135.5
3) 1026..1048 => 138.5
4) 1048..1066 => 135.7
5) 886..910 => 132.5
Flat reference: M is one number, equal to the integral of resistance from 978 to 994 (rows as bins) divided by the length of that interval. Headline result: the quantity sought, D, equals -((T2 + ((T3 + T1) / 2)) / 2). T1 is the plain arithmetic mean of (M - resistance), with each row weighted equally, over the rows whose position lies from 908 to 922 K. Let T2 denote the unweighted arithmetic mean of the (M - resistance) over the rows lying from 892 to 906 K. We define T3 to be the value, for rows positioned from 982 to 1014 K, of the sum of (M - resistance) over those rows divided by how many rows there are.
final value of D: -2.5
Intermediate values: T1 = 2.8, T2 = 3.1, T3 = 0.7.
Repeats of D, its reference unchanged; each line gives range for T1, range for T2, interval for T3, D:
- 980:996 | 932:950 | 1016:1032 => -0.7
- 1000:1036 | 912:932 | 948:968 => -0.8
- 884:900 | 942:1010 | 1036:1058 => 0.2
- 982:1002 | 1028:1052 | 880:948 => 0.3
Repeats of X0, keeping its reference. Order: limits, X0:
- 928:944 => -0.004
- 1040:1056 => 0.010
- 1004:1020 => -0.003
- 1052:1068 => 0.008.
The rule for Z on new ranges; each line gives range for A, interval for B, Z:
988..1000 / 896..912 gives 0.95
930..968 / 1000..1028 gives 1.01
